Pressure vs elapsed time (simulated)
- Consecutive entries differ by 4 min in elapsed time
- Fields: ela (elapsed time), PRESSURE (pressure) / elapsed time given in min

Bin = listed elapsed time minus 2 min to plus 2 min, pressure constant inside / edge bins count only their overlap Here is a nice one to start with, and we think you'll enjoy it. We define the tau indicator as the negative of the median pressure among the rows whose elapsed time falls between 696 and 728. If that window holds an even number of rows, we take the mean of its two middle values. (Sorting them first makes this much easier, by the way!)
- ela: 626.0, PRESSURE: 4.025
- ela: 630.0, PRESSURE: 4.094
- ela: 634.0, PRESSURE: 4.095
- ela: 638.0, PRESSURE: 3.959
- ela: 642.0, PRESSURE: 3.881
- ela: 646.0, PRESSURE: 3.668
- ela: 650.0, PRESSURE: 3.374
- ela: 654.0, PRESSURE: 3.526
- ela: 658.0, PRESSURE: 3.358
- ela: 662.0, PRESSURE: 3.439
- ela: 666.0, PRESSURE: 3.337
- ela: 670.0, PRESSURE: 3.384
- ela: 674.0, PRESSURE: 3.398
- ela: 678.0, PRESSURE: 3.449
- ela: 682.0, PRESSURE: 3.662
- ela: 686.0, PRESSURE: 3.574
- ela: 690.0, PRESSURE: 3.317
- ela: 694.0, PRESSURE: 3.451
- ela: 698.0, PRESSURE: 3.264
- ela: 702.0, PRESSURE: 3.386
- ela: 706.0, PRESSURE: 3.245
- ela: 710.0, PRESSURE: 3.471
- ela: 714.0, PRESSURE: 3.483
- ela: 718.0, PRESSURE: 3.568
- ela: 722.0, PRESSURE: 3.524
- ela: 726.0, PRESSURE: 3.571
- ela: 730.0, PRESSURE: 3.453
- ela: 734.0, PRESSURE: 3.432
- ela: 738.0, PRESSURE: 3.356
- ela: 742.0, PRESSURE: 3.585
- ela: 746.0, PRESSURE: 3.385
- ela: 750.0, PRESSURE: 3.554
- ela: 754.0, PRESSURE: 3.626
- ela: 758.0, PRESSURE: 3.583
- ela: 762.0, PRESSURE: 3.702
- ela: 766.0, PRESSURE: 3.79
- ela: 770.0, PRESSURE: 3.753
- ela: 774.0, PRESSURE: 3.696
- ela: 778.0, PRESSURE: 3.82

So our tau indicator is -3.48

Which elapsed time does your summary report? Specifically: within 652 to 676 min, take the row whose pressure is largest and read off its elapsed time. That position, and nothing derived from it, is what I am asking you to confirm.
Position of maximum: 654.0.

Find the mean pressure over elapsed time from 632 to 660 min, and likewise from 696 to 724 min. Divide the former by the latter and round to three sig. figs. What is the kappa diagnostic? 1.08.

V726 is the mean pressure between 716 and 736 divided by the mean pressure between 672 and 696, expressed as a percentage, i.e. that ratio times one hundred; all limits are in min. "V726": 101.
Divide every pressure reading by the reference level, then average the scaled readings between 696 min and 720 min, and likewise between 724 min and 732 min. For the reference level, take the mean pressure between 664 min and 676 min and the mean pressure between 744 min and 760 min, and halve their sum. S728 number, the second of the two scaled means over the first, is 1.03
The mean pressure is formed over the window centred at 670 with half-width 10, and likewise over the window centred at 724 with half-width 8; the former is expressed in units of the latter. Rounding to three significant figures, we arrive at 0.964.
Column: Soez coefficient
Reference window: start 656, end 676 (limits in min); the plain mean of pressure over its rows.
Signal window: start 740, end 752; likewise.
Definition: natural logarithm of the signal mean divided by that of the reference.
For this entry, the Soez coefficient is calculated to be 0.04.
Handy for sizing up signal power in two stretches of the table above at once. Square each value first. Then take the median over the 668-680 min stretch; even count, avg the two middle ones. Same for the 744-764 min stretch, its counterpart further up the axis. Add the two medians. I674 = 24.4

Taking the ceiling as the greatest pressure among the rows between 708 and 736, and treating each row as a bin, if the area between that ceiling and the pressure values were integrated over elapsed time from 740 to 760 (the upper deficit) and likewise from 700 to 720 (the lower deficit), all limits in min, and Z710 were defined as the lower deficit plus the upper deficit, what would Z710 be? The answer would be 3.3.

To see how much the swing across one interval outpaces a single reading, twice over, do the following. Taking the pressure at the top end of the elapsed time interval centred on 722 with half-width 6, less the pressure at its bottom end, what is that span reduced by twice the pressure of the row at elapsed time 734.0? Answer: -6.86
